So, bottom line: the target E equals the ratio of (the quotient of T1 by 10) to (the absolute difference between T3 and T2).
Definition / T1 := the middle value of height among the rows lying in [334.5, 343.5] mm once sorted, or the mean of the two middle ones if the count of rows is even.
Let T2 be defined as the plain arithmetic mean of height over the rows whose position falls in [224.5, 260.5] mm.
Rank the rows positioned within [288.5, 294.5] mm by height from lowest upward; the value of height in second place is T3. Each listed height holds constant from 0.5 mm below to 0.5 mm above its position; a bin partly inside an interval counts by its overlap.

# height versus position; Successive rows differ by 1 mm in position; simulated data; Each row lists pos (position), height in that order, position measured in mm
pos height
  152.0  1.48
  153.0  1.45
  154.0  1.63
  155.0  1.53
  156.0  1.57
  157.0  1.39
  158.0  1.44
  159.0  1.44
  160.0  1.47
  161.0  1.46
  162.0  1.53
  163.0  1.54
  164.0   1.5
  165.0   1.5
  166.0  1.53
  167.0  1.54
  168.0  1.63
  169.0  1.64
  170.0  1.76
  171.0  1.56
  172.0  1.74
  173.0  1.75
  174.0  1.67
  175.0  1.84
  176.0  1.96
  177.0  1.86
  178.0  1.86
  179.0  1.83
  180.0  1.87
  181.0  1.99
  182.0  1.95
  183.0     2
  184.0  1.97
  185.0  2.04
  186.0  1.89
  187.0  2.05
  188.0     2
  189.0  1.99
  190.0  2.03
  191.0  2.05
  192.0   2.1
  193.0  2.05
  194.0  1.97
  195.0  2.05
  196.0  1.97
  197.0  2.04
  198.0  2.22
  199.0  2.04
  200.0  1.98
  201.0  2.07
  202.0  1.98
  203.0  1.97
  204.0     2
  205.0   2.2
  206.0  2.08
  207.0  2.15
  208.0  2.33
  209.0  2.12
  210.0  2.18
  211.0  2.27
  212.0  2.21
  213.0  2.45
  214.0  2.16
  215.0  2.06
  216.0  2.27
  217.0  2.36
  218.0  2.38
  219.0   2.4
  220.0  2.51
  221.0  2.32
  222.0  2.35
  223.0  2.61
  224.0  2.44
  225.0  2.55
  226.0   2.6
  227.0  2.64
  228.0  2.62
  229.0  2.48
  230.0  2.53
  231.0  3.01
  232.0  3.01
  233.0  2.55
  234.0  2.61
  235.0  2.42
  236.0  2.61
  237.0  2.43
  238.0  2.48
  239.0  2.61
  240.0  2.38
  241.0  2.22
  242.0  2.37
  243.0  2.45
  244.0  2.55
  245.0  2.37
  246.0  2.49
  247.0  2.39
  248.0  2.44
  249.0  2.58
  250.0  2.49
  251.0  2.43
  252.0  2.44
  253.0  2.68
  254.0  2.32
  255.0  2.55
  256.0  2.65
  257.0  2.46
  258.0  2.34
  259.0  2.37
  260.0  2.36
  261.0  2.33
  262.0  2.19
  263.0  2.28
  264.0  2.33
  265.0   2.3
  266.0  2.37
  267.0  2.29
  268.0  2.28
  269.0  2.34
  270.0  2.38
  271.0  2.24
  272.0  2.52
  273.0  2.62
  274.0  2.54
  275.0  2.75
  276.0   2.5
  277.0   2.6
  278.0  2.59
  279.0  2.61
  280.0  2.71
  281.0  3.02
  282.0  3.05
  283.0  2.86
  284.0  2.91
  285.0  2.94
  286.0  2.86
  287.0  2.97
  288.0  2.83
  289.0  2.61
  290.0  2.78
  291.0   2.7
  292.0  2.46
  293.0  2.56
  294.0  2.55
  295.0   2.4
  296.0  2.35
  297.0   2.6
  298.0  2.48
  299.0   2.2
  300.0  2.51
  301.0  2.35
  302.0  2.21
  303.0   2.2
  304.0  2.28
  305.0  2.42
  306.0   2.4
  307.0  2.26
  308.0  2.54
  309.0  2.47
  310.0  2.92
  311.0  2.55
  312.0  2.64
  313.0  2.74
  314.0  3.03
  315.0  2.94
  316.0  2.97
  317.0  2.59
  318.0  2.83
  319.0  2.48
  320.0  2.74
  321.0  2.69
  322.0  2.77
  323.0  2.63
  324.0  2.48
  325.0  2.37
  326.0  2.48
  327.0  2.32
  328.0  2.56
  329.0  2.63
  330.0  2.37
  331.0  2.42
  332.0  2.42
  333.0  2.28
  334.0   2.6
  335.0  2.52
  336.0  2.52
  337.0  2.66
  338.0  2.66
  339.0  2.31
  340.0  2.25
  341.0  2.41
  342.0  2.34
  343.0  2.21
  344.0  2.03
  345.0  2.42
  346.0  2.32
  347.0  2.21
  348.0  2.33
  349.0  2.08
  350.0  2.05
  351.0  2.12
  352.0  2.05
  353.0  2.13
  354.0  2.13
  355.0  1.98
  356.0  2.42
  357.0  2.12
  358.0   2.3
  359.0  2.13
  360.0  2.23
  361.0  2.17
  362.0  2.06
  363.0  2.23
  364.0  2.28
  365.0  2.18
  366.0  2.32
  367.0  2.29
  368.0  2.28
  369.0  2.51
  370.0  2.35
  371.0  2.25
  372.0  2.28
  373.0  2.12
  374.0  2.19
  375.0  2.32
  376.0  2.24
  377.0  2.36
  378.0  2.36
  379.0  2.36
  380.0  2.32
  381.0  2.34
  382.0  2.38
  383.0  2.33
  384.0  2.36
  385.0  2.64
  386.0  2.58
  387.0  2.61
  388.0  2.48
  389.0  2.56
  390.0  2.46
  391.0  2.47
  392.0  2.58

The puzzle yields 6.6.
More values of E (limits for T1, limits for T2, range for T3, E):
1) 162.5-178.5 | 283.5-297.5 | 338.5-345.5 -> 0.4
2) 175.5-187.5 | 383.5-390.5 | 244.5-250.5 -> 1.4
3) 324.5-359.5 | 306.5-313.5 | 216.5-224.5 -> 1.0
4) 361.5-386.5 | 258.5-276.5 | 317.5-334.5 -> 3.4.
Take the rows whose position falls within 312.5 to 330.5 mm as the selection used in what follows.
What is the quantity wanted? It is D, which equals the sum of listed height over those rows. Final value 48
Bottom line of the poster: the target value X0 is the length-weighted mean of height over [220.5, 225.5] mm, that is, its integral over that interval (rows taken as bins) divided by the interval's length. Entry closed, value 2.45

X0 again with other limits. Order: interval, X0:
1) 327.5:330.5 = 2.52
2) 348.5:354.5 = 2.09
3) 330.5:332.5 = 2.42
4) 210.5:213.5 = 2.31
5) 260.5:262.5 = 2.26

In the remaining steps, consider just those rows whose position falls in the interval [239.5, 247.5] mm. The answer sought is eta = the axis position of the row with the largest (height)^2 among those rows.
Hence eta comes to 244.0 mm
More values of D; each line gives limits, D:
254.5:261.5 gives 17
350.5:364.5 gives 30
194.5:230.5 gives 82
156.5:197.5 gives 73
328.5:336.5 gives 20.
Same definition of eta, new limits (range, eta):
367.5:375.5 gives 369.0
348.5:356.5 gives 356.0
